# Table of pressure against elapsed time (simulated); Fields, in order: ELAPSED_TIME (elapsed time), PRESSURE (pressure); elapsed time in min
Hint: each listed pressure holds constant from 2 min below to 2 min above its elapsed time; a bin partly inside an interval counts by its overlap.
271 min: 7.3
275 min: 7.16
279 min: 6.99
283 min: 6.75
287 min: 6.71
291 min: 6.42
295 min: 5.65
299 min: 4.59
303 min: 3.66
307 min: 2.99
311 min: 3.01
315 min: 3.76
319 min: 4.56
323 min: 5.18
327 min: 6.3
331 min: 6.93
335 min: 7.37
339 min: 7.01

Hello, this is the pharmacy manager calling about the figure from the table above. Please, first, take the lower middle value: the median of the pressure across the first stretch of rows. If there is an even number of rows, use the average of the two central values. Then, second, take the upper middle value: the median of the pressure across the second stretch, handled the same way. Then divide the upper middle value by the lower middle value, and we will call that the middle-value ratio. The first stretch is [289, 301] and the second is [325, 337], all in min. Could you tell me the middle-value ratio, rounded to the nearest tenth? 1.2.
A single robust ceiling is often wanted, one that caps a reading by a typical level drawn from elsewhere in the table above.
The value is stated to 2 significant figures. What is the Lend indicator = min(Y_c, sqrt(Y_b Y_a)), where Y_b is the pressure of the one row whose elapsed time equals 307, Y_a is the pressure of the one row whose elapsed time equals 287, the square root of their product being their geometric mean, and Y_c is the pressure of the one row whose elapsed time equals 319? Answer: 4.5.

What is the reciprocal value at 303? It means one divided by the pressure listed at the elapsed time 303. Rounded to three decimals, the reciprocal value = 0.273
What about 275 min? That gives 0.140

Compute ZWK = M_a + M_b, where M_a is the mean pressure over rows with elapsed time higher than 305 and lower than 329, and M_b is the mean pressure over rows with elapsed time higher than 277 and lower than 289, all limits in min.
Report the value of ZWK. 11.1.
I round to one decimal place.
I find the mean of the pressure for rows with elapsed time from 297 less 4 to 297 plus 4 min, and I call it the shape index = 5.1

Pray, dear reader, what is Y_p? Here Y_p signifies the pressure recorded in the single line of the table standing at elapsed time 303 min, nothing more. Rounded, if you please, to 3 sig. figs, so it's 3.66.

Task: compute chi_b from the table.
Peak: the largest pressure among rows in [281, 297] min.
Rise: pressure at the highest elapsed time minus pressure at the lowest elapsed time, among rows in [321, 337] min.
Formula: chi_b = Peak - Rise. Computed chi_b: 4.6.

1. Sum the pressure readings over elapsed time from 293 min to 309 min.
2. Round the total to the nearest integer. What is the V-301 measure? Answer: 17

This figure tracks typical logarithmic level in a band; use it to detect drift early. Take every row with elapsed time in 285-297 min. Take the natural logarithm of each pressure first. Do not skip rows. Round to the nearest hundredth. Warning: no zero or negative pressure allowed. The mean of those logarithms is 1.83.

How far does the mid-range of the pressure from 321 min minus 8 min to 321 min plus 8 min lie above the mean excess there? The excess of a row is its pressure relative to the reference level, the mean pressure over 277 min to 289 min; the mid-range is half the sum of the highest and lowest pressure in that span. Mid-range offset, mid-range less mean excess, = 6.90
